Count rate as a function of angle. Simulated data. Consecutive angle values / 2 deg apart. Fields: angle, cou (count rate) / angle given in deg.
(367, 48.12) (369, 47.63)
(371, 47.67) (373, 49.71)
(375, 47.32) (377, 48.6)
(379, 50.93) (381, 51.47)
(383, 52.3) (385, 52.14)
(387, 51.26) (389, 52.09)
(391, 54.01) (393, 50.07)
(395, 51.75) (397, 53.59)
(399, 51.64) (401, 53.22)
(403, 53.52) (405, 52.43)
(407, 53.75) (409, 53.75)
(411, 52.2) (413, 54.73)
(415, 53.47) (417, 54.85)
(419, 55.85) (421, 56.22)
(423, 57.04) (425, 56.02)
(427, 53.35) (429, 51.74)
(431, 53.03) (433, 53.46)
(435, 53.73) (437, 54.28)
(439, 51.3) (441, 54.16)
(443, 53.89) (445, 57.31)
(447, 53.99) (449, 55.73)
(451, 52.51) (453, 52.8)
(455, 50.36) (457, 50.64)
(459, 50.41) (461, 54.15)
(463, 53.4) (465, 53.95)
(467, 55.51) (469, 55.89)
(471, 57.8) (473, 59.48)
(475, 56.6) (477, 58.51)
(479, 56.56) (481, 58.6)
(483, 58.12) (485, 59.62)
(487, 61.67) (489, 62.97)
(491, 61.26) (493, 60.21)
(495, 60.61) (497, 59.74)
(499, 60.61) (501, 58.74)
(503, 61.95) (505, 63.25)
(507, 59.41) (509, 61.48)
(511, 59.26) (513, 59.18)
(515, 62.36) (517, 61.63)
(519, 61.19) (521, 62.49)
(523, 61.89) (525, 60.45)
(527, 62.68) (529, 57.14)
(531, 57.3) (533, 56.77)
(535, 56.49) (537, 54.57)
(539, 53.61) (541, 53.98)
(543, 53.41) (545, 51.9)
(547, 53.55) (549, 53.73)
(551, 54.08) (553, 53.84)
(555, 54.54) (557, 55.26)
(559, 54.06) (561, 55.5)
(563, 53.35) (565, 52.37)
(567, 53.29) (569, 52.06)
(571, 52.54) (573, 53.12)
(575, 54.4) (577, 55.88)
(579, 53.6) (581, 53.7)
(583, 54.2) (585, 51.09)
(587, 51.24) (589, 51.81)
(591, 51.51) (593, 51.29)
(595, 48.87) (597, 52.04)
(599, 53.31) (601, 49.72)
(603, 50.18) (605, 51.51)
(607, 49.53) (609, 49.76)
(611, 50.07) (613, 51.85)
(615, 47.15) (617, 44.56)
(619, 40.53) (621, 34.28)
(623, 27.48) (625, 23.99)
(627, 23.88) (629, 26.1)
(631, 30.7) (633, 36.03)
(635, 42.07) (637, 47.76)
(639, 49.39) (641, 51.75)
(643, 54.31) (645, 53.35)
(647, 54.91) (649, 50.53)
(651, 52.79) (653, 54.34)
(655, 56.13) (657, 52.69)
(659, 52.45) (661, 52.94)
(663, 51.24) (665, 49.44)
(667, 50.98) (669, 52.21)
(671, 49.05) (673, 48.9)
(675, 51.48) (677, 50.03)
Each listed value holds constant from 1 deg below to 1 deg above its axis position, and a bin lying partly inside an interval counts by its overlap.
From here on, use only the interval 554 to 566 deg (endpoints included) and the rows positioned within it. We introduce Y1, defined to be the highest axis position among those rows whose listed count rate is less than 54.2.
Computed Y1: 565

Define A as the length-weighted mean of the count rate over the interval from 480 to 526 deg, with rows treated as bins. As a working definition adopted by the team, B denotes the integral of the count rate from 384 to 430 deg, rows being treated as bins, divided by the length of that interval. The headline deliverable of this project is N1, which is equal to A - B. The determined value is 7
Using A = 61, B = 53.4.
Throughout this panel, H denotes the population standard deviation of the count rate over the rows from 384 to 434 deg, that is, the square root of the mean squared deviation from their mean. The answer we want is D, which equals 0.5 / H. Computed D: 0.30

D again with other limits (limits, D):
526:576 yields 0.23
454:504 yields 0.14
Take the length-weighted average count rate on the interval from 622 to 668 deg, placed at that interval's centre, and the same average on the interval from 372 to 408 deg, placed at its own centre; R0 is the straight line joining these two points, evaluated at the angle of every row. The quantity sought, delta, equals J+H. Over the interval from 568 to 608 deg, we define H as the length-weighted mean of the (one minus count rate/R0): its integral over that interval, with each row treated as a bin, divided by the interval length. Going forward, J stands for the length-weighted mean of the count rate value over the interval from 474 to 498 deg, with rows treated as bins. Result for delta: 59.4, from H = -0.11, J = 59.5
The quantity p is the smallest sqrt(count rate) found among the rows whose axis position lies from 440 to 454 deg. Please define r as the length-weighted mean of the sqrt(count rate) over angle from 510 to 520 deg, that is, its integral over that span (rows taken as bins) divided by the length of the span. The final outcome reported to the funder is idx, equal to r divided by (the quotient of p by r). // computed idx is 8.4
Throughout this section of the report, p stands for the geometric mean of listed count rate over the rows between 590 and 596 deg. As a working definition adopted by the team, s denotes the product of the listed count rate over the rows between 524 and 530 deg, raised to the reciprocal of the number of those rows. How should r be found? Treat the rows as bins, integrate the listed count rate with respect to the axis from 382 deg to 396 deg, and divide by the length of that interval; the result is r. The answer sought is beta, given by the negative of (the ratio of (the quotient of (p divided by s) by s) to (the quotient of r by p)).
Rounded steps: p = 51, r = 52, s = 60.0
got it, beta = -0.014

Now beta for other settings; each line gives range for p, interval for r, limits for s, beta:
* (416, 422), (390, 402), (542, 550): -0.021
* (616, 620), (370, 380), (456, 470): -0.013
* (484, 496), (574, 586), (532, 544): -0.023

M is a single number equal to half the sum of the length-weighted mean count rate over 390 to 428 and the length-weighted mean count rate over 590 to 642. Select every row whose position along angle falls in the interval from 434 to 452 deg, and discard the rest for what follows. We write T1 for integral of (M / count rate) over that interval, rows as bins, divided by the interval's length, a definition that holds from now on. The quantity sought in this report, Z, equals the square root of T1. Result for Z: 0.95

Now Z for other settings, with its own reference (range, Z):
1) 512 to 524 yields 0.89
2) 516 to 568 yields 0.93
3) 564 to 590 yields 0.96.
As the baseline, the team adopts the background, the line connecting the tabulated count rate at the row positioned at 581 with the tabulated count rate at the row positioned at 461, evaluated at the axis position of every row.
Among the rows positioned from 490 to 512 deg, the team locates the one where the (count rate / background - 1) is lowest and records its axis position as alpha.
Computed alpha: 501 deg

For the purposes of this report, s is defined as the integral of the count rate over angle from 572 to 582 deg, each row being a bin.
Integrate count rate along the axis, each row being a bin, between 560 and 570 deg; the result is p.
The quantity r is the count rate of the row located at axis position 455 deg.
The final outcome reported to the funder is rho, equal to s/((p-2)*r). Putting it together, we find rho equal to 0.0202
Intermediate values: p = 533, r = 50.36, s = 541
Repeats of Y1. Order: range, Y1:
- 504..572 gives 571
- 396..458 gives 457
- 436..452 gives 451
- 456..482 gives 465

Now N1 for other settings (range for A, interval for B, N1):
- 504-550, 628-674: 9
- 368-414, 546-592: -2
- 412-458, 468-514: -6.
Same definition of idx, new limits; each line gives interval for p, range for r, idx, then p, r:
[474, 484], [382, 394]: 6.9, 7.52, 7.21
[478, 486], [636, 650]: 6.9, 7.52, 7.19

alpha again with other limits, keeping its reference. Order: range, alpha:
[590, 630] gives 627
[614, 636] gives 627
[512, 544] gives 543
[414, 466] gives 455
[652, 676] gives 673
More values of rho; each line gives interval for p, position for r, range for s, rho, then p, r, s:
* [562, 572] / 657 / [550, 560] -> 0.0196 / 527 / 52.69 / 544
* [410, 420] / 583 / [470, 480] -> 0.0197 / 542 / 54.2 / 578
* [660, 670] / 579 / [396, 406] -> 0.0193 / 514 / 53.6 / 529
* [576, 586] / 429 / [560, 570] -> 0.0193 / 537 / 51.74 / 533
